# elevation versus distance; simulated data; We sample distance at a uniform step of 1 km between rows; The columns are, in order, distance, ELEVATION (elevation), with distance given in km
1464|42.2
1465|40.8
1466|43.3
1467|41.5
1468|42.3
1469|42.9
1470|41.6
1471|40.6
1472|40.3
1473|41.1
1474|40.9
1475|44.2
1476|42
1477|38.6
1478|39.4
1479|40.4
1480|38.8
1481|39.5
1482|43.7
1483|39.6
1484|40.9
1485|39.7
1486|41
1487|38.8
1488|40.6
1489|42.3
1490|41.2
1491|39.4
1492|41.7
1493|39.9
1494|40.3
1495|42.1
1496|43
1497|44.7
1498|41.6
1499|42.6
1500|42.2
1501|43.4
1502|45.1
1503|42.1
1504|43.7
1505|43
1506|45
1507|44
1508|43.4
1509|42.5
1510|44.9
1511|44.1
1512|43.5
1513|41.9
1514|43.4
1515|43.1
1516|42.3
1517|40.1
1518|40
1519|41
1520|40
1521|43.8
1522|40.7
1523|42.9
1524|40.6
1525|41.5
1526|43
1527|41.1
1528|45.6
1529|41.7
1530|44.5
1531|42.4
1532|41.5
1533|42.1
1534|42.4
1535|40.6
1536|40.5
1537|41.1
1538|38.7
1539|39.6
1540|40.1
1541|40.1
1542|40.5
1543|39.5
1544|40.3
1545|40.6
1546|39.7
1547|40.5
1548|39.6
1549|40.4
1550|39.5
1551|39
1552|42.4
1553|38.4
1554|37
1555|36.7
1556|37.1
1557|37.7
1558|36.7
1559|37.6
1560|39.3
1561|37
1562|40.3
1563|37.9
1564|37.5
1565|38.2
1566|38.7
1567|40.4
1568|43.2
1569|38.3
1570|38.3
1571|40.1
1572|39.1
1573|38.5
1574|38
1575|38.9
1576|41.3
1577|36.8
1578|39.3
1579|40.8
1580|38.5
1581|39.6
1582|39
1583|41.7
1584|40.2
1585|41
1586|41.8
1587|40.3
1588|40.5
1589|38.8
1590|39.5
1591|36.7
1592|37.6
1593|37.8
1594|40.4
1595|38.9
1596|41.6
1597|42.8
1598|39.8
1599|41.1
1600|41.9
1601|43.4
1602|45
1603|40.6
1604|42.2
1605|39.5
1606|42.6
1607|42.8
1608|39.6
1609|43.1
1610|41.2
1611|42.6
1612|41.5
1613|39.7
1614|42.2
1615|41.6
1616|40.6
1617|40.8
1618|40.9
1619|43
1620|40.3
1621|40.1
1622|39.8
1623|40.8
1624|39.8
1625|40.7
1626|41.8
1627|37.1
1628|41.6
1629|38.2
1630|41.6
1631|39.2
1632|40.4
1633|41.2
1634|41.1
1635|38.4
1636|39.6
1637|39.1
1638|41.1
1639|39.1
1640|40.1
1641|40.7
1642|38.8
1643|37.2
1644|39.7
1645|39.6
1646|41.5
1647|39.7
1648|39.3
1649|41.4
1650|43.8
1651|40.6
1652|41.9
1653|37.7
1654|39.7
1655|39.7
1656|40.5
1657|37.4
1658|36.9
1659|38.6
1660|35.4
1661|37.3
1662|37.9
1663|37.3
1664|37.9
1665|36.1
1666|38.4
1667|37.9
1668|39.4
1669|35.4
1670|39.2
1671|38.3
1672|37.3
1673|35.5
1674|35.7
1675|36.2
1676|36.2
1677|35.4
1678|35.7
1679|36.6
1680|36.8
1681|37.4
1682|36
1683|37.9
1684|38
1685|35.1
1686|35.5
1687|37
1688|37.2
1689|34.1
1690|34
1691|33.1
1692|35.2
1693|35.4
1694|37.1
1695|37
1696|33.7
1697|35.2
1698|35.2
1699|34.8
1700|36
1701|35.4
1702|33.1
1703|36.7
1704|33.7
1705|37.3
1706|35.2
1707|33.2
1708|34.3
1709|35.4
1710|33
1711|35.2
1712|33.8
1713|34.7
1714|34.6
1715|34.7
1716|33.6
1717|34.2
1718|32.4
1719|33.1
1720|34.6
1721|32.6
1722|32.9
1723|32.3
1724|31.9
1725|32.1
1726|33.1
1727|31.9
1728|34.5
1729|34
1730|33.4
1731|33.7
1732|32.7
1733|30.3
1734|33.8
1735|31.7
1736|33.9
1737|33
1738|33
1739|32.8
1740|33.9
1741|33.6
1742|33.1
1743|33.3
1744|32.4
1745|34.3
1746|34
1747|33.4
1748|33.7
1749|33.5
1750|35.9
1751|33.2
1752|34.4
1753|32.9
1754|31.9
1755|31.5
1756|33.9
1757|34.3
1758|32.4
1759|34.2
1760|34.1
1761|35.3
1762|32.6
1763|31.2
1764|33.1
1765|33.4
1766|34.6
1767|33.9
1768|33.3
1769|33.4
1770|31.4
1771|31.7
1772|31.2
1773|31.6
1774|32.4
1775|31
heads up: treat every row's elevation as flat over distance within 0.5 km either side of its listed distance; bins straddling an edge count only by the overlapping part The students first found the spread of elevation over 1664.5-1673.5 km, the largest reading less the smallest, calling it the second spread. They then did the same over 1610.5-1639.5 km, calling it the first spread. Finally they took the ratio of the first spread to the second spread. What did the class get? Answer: 1.5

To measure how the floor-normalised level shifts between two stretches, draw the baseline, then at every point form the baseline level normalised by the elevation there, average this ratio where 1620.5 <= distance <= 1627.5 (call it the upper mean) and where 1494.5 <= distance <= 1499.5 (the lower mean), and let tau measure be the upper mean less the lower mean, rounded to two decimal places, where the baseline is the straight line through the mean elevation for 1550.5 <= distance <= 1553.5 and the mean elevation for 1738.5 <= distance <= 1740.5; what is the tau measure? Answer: -0.04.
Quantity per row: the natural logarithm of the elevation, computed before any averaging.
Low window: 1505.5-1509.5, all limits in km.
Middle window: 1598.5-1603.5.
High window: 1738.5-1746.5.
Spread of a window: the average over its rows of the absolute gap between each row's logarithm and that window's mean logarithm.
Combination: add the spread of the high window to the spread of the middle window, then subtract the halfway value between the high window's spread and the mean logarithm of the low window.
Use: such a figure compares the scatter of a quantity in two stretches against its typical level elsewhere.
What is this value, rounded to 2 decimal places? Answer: -1.85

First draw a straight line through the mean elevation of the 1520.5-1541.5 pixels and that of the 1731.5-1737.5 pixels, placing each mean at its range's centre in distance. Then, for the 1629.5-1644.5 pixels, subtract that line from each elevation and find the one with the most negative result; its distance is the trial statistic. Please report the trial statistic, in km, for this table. 1643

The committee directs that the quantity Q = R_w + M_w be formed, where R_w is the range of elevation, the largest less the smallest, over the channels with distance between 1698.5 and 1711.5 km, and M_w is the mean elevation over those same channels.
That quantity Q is 39.2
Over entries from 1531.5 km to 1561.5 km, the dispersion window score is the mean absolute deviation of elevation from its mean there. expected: 1.32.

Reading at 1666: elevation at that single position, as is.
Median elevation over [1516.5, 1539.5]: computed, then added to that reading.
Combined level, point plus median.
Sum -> 79.5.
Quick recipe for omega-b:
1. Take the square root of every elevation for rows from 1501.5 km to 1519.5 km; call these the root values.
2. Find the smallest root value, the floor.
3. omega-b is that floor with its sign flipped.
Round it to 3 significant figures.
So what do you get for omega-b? -6.32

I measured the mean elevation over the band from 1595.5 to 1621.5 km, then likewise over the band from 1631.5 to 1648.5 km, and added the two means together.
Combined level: 81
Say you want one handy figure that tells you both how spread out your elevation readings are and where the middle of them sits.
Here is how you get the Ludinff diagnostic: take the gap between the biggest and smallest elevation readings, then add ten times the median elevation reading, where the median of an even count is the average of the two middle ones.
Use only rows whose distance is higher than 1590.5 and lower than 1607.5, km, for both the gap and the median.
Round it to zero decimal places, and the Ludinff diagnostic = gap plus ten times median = 419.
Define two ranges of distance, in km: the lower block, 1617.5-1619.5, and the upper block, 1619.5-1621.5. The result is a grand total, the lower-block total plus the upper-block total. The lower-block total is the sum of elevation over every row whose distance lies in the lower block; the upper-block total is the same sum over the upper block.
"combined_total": 164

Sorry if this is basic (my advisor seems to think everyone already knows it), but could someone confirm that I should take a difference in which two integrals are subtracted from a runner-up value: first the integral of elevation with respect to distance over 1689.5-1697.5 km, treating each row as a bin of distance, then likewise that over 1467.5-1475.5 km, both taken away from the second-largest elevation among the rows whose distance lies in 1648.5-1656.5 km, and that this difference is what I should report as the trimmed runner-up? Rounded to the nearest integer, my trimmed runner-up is -573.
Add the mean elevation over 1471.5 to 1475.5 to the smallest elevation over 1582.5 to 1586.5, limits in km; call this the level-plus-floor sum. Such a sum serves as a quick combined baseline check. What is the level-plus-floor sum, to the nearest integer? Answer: 82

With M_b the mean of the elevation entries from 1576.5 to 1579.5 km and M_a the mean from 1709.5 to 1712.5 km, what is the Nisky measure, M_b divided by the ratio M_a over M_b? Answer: 44.7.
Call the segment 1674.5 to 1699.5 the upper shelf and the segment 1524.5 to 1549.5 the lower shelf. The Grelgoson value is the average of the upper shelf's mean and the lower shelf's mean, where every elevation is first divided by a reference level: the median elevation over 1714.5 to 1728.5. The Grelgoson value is 1.17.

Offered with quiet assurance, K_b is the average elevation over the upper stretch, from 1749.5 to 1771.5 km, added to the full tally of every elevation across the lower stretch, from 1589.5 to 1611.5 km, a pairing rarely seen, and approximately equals 934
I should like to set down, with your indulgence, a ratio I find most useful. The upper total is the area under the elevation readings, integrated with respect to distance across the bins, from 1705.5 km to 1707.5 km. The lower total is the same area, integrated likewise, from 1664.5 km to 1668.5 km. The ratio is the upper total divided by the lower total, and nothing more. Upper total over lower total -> 0.5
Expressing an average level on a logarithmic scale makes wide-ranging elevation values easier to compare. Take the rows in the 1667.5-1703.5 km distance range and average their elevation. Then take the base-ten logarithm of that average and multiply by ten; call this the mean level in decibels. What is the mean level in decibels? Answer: 15.6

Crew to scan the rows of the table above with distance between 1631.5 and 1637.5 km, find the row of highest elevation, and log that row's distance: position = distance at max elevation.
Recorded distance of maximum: 1633 km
